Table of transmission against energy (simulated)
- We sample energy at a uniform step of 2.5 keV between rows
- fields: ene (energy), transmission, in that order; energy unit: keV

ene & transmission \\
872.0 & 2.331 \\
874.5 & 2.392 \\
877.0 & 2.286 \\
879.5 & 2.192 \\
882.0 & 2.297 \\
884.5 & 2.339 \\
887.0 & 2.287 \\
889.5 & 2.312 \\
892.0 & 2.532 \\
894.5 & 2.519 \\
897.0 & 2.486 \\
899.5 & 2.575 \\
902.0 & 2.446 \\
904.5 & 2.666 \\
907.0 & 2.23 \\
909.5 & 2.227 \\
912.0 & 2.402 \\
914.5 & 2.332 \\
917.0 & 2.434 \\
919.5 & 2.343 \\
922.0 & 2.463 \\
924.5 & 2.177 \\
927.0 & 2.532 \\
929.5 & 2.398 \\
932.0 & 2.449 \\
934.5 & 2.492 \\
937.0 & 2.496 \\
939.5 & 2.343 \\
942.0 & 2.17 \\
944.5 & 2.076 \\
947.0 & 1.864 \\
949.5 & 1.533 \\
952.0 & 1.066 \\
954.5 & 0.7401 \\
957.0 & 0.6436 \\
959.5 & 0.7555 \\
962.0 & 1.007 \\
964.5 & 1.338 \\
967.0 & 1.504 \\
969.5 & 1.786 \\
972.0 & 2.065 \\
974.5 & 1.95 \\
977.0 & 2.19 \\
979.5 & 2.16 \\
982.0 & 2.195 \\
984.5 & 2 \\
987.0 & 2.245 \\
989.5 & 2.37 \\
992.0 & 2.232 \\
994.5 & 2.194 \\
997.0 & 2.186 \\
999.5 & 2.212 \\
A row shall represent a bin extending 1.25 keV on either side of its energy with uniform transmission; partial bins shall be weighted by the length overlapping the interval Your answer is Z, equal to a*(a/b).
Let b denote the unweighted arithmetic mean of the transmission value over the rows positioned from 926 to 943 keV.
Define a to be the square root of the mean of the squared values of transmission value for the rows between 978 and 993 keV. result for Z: 2.01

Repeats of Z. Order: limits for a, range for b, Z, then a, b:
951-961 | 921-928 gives 0.28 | 0.82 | 2.39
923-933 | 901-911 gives 2.39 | 2.39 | 2.39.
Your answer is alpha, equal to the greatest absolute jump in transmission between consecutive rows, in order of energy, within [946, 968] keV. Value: 0.47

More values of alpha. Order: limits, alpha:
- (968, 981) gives 0.28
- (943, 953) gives 0.47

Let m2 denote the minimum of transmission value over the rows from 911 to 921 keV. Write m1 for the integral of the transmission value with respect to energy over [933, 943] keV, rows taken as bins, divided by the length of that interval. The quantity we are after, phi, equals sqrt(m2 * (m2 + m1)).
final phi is 3.3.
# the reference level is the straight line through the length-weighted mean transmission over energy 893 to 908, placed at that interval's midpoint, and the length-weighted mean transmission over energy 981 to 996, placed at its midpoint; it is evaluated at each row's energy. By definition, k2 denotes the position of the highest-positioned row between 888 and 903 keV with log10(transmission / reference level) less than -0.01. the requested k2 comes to 889.5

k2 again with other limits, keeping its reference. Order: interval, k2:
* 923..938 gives 924.5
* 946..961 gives 959.5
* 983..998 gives 984.5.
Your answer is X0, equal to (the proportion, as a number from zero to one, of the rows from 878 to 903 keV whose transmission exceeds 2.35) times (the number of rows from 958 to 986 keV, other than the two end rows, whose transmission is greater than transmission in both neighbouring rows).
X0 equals 1.5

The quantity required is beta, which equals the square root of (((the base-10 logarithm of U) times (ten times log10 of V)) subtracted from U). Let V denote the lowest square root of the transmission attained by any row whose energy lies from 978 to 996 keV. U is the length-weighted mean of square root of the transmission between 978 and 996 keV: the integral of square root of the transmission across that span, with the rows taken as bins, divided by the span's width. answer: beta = 1.11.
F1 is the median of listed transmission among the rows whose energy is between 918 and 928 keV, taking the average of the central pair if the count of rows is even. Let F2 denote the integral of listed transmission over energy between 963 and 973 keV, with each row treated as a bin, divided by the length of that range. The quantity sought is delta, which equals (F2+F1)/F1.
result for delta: 1.7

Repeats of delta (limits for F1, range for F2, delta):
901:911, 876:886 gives 2.0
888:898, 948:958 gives 1.4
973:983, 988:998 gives 2.0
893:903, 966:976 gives 1.7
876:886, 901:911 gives 2.0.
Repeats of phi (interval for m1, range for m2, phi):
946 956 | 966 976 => 2.0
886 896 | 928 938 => 3.4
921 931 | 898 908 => 3.2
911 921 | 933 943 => 3.1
